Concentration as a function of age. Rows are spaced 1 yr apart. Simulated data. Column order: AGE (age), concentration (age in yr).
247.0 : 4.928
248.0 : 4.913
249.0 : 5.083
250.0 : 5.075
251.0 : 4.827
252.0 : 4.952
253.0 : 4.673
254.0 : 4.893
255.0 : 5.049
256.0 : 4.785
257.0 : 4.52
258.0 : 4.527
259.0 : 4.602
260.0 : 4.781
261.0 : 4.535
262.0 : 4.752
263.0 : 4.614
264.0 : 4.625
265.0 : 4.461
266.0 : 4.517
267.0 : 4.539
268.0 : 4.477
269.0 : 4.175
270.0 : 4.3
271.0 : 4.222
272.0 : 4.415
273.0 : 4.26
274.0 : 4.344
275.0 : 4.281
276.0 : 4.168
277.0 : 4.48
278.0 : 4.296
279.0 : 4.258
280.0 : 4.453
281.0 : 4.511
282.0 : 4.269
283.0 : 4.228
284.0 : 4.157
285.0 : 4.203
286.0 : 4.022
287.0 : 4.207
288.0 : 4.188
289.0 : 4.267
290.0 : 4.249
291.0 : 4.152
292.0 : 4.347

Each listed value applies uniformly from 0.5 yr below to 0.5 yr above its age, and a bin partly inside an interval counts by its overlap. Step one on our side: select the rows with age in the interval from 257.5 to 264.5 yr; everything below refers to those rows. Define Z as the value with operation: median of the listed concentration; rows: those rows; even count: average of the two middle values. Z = 4.6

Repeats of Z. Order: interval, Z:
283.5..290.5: 4.2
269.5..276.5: 4.3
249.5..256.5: 4.9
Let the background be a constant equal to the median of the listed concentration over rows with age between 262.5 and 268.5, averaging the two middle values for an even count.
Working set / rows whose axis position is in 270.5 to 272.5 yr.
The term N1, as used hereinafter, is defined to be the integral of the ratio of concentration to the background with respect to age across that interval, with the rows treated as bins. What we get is 1.9 yr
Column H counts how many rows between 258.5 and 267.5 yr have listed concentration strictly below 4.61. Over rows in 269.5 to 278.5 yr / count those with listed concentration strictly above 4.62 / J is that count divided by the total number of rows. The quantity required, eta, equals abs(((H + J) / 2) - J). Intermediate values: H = 5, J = 0.00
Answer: 2.5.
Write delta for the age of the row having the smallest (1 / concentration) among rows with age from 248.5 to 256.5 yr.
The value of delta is 249.0 yr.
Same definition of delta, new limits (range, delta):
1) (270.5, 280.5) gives 277.0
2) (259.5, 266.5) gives 260.0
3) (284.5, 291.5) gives 289.0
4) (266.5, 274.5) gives 267.0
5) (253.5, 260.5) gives 255.0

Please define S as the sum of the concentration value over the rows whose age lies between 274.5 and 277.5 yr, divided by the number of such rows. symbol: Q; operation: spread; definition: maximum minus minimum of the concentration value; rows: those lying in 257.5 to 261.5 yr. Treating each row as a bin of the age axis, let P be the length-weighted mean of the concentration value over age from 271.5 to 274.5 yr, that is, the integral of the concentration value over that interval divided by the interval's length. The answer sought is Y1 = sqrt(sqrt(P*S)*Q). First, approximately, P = 4.34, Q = 0.25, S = 4.31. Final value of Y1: 1.05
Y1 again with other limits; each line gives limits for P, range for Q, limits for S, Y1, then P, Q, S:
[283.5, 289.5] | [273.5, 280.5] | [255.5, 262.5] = 1.17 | 4.17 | 0.31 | 4.64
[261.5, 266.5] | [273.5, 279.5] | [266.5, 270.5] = 1.18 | 4.59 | 0.31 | 4.37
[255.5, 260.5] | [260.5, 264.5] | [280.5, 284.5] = 0.98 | 4.64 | 0.22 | 4.29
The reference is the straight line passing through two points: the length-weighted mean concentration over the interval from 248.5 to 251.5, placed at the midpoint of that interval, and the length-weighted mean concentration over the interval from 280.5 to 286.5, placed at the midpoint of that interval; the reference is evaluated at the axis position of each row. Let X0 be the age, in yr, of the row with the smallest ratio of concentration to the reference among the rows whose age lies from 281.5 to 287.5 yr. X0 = 286.0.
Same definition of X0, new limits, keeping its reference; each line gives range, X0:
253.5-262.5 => 257.0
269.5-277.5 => 271.0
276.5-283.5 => 279.0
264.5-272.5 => 269.0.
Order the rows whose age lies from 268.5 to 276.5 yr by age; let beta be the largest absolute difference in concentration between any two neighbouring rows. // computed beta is 0.19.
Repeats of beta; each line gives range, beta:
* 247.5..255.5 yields 0.28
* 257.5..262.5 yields 0.25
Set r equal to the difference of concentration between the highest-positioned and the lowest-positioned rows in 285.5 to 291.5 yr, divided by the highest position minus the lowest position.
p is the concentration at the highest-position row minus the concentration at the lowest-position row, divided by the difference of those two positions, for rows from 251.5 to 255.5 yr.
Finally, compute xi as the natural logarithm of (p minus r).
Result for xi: -5.1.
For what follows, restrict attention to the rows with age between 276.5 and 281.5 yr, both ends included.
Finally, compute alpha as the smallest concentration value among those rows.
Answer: 4.258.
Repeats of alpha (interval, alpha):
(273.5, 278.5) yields 4.168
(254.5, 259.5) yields 4.52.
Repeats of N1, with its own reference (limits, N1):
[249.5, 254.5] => 5.4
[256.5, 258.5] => 2.0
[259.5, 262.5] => 3.1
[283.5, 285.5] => 1.8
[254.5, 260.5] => 6.2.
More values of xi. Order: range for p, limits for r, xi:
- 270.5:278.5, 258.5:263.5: -4.9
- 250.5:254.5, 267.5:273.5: -2.7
